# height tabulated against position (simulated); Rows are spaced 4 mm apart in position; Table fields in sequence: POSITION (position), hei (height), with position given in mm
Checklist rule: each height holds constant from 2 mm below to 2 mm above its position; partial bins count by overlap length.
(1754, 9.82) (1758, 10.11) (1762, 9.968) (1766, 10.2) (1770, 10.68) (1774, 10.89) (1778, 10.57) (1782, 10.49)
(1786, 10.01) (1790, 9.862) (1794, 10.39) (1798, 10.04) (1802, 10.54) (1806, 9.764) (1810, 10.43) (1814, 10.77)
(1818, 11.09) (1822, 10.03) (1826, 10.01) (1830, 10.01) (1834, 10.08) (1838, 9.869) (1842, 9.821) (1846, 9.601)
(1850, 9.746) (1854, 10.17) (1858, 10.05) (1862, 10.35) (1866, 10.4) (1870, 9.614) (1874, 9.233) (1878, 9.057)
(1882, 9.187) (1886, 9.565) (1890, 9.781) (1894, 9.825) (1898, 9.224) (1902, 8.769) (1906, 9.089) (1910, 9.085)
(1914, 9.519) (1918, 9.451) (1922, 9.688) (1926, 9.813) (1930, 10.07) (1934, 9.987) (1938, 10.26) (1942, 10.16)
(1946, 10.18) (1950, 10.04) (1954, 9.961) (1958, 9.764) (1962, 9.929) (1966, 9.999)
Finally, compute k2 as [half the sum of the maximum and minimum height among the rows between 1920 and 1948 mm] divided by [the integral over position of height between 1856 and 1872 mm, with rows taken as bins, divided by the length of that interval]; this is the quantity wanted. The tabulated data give 0.99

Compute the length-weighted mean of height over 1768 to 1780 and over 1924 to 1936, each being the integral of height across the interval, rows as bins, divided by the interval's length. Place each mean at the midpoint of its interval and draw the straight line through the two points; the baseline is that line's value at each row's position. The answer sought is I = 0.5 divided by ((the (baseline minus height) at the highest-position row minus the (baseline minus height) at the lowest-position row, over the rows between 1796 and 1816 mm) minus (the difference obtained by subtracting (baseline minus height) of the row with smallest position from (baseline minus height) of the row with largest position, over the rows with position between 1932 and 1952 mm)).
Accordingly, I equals -0.7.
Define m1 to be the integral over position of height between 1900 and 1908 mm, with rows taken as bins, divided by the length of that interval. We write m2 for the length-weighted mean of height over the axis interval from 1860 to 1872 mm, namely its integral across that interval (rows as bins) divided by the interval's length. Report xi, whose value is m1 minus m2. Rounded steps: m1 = 8.9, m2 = 10.1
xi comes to -1.2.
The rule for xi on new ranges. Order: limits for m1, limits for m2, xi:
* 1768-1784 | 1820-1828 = 0.6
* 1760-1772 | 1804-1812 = 0.2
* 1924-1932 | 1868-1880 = 0.6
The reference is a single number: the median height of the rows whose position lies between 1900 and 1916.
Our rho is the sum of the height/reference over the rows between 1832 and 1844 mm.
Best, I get 3.28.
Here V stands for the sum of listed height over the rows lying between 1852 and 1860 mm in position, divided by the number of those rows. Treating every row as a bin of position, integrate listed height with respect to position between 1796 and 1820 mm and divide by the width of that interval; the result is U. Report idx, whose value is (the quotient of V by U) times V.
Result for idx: 9.8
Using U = 10.4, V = 10.1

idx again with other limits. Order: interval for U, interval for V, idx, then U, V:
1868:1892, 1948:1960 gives 10.5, 9.4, 9.9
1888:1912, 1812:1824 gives 12.2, 9.3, 10.6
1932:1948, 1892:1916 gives 8.4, 10.1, 9.3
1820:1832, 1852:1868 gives 10.5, 10.0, 10.2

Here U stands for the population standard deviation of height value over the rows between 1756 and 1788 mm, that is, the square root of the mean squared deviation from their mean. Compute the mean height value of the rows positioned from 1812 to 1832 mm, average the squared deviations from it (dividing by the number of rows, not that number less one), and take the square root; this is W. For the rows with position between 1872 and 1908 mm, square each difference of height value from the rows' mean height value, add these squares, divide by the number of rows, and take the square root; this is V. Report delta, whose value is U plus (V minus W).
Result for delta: 0.19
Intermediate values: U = 0.32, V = 0.33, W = 0.46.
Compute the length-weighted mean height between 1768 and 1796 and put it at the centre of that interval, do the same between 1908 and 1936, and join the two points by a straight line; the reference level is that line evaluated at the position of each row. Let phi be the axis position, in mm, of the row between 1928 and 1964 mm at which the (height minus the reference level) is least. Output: 1958 mm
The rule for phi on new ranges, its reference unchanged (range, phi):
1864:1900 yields 1878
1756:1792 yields 1762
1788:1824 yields 1806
